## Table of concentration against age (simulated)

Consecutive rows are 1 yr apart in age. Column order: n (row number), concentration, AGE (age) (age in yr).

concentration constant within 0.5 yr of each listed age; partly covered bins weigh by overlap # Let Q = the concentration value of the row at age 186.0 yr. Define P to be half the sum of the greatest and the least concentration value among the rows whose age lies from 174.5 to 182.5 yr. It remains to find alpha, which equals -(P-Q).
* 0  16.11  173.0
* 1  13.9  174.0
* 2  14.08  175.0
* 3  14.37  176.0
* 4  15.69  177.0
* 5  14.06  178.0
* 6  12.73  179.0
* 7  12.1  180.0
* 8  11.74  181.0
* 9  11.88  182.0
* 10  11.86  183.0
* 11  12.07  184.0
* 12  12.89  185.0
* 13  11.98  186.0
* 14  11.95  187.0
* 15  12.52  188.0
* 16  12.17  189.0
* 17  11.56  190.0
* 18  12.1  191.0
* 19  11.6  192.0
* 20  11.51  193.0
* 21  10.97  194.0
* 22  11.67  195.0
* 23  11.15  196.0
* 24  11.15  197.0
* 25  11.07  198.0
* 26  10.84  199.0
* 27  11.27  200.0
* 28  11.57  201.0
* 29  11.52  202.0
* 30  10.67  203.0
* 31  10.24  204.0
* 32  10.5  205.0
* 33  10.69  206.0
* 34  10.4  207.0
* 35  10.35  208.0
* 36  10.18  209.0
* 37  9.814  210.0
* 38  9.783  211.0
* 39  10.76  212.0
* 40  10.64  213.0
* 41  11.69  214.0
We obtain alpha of -1.7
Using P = 13.7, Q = 11.98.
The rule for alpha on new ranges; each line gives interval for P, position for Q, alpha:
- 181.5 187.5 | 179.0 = 0.4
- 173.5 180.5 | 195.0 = -2.2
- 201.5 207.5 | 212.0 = -0.1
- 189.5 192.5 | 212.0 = -1.1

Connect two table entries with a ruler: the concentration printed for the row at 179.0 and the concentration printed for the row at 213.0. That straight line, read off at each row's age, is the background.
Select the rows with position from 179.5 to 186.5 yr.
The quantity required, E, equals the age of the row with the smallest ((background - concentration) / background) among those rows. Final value 185.0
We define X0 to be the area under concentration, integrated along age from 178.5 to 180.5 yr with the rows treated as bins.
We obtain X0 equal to 24.8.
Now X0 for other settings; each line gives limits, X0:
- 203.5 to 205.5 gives 20.7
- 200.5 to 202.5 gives 23.1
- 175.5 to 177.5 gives 30.1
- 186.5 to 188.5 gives 24.5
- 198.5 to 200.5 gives 22.1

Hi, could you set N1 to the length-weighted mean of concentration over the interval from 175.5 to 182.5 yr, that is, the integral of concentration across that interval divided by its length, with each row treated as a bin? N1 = 13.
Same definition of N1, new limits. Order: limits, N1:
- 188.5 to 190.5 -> 12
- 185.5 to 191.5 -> 12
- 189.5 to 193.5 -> 12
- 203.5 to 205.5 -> 10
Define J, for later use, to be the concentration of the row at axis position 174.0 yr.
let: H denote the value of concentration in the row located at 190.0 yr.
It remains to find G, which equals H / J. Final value 0.83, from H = 11.56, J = 13.9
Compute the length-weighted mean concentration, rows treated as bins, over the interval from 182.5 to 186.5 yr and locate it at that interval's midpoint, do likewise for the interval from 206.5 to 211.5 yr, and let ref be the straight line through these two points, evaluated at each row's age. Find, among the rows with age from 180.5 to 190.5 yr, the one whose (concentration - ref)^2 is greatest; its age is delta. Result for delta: 181.0 yr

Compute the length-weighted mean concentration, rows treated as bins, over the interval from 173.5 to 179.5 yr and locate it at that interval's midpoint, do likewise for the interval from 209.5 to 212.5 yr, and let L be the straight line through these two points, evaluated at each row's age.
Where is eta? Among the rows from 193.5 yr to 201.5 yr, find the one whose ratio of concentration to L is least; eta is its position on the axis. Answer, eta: 194.0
